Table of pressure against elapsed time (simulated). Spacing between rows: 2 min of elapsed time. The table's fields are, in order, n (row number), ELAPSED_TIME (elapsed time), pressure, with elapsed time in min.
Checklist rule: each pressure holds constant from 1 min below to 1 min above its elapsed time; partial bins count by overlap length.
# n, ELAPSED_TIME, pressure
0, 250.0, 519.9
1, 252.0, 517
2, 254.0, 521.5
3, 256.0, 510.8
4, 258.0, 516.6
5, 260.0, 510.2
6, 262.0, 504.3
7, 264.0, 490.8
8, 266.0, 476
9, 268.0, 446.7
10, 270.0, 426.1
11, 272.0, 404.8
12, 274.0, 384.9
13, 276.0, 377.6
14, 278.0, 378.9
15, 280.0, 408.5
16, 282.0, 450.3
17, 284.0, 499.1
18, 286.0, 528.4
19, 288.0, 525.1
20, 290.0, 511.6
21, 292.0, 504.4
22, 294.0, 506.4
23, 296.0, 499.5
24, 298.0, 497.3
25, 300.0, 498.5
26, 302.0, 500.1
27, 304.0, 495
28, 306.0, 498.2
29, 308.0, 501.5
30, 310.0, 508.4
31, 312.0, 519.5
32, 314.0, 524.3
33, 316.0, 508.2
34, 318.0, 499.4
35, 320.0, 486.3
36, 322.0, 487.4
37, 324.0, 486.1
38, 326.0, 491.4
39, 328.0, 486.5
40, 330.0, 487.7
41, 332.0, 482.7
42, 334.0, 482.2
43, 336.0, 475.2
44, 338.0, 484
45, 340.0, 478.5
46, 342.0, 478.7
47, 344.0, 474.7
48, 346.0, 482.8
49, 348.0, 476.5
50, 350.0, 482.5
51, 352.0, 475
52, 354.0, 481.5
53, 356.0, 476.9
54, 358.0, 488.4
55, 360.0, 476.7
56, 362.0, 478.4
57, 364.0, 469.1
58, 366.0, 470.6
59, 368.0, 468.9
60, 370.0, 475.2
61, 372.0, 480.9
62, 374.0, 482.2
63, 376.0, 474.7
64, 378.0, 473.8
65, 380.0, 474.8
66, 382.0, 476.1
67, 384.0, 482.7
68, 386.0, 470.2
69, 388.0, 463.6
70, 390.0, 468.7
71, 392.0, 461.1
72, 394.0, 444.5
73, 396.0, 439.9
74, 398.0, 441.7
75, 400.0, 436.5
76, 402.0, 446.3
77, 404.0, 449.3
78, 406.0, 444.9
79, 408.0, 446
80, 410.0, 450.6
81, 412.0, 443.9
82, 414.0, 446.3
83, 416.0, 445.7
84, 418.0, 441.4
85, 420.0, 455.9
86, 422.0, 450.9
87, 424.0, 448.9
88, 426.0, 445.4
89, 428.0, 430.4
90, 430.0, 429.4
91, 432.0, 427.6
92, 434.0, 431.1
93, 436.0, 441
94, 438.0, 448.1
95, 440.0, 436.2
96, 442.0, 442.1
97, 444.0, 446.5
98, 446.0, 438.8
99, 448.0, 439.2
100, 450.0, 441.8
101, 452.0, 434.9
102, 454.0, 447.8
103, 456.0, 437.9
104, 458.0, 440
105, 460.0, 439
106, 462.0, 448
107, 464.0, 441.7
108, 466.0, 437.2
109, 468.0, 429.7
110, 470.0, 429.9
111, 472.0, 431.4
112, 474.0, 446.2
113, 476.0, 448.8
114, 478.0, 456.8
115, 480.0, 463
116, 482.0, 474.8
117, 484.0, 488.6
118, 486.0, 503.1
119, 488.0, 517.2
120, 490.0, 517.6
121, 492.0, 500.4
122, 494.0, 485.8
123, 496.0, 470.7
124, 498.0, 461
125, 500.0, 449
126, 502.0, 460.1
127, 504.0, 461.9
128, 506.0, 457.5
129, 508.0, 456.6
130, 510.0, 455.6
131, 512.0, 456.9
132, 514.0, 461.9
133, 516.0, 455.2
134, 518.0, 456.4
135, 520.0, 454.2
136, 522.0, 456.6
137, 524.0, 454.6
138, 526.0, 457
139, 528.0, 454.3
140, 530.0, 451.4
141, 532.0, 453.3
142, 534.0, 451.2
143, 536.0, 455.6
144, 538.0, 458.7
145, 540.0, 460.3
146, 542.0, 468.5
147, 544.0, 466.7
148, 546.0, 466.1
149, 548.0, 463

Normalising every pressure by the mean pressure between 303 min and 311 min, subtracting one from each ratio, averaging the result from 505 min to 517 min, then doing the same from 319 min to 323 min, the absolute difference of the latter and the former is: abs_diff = 0.06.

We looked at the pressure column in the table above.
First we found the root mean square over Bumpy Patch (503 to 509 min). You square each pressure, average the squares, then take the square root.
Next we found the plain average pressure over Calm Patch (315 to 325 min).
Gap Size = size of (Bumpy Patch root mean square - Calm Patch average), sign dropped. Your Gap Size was 35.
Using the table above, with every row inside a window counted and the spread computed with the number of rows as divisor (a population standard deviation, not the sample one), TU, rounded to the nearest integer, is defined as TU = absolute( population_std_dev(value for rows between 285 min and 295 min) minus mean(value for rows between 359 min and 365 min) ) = 465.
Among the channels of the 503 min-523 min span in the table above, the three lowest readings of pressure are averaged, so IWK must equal 455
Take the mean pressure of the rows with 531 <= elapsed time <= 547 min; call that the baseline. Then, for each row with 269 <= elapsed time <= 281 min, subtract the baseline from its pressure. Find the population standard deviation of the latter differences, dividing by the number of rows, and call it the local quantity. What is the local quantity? 18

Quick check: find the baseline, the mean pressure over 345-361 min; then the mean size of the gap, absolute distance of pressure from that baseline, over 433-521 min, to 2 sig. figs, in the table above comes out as 31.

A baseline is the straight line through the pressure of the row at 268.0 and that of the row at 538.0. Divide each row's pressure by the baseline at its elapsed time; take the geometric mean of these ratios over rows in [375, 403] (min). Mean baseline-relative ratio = 1.02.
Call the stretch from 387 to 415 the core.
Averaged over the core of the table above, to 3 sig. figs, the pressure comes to 449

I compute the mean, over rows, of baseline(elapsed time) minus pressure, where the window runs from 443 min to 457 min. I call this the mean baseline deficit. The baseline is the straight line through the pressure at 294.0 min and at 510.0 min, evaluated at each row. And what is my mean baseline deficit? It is 29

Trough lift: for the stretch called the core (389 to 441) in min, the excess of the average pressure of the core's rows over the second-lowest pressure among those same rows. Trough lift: 14.9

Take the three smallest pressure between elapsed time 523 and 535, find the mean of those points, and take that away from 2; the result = -450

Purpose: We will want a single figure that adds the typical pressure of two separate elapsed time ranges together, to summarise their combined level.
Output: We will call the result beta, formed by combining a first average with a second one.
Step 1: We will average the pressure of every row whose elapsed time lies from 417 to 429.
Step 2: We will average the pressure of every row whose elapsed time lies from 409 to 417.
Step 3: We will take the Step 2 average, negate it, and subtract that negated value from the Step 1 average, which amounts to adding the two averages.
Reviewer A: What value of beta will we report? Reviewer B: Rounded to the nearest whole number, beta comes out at 892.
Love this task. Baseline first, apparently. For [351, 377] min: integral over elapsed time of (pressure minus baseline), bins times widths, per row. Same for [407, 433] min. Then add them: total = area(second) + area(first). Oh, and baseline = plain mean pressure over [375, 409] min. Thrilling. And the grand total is 79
